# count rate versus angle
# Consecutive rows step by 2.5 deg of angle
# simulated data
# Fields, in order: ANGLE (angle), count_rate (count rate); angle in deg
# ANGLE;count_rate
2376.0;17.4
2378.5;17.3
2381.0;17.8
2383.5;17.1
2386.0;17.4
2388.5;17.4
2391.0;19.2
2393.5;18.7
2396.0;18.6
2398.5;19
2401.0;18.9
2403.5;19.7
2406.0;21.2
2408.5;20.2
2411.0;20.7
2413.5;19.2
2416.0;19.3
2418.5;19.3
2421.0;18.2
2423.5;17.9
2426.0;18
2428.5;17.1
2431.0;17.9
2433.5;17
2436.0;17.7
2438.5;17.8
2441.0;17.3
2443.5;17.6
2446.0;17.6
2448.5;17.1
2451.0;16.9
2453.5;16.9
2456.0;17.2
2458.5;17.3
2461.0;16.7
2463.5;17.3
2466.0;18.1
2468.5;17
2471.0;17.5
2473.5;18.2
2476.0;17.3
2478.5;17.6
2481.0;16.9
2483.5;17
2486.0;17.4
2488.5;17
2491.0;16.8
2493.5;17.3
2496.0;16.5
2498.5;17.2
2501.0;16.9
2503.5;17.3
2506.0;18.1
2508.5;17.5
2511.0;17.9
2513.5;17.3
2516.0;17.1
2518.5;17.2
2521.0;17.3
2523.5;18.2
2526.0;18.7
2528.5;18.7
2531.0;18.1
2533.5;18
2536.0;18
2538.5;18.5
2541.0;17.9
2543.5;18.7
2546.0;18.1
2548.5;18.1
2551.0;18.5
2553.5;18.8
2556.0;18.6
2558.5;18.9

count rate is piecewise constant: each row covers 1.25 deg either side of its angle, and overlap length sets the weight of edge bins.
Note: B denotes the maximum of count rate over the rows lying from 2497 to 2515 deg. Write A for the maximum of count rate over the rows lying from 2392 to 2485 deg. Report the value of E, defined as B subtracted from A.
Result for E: 3.1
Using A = 21.2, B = 18.1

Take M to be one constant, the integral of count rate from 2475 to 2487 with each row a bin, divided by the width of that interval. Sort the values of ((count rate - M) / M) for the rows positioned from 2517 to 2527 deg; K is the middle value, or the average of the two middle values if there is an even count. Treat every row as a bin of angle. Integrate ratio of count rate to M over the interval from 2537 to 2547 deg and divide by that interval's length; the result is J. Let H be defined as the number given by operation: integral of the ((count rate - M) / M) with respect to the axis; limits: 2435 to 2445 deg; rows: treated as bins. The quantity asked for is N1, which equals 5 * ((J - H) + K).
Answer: 4.4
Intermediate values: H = 0.21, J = 1.06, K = 0.030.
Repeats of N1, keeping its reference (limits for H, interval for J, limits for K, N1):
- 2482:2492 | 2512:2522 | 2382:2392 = 5.6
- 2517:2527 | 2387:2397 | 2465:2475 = 3.8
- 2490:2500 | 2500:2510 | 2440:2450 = 6.0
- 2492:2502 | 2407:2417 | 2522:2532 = 6.9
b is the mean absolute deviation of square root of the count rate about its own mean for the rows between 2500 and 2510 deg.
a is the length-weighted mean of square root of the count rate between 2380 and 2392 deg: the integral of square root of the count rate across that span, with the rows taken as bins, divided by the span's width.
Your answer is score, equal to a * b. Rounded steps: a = 4.21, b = 0.04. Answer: 0.18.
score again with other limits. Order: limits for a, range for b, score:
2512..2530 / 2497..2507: 0.18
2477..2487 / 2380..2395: 0.33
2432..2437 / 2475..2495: 0.12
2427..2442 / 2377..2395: 0.31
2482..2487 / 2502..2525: 0.17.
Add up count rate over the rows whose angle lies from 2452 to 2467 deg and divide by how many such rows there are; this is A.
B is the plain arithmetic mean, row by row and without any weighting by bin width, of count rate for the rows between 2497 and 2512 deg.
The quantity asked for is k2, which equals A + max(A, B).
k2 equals 34.7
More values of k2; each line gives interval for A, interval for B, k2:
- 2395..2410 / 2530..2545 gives 39.2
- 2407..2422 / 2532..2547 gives 39.0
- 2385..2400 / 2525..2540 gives 36.8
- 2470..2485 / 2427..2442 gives 34.9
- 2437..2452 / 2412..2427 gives 36.0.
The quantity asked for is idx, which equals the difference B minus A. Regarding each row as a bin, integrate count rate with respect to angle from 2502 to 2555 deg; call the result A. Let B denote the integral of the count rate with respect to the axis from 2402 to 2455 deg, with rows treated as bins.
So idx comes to 17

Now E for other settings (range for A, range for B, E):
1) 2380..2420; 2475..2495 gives 3.6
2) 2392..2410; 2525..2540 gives 2.5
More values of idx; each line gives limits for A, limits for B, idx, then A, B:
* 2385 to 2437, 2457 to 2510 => -57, 973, 916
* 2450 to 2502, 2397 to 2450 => 87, 894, 981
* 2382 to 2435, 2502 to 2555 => -35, 989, 954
